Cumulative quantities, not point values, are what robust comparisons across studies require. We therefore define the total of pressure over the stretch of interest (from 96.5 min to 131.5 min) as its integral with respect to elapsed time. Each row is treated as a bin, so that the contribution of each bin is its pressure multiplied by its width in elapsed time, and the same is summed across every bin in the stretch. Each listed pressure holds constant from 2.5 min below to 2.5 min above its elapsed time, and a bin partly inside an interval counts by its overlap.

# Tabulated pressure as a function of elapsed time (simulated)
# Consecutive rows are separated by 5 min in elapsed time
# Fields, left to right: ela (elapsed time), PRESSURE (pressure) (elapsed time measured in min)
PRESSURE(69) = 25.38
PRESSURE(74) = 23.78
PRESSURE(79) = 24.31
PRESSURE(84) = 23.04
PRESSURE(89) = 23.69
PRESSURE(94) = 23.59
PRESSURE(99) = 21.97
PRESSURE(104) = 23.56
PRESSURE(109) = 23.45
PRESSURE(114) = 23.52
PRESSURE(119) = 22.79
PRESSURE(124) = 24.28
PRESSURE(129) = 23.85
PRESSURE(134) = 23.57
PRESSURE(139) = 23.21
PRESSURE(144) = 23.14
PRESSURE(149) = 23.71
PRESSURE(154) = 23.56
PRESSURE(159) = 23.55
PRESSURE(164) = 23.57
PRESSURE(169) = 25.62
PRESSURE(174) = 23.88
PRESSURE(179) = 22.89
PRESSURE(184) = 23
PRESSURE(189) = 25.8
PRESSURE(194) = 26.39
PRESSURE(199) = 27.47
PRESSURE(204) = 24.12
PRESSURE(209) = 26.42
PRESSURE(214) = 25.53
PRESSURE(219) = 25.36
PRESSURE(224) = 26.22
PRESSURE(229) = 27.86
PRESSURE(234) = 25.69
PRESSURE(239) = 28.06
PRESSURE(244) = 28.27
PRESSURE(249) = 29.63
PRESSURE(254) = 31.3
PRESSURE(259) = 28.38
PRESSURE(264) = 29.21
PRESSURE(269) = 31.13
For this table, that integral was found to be 817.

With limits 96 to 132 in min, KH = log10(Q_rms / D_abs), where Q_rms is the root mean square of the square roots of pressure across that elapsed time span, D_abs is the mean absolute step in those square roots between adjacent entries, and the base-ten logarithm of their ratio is 1.80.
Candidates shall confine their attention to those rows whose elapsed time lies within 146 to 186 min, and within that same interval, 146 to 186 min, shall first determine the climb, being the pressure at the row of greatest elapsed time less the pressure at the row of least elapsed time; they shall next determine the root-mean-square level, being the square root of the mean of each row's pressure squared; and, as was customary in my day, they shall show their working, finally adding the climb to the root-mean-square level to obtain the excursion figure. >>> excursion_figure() 23.0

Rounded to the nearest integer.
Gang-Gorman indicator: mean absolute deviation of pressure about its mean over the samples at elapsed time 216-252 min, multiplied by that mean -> 36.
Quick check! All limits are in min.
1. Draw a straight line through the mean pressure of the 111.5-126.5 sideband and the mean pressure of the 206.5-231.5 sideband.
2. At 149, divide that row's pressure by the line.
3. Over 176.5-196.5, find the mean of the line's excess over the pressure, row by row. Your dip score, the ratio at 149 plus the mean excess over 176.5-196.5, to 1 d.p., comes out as 1.8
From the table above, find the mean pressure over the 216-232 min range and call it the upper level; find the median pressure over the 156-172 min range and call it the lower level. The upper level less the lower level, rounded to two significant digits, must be 2.9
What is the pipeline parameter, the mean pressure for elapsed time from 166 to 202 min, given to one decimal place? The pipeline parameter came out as 25.0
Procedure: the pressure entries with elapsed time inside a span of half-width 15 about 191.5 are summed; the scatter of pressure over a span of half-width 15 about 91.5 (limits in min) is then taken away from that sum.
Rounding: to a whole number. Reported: 149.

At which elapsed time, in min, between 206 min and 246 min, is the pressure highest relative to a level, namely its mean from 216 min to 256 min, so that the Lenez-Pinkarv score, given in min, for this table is 244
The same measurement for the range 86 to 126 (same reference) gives 124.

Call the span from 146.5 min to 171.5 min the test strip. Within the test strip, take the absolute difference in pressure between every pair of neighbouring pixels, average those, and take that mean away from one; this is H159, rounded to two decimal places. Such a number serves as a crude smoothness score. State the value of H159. 0.44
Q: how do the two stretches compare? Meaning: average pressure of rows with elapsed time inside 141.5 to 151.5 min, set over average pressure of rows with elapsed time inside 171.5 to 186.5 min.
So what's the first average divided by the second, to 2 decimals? 1.01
